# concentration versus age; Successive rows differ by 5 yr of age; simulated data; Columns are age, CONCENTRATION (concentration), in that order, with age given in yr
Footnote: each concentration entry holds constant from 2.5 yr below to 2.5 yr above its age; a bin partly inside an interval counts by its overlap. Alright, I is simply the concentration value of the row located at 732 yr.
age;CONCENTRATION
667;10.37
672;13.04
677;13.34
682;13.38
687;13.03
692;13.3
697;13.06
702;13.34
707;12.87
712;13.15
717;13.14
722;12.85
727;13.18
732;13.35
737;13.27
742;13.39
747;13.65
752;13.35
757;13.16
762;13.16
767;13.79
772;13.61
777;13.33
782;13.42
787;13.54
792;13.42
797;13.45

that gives 13.35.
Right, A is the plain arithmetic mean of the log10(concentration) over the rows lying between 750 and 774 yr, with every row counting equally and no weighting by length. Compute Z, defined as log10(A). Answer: 0.0521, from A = 1.13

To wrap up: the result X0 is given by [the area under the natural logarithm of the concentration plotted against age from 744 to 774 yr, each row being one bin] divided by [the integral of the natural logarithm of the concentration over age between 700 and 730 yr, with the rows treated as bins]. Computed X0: 1.01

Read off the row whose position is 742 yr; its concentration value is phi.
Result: 13.39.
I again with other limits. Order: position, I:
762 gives 13.16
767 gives 13.79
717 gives 13.14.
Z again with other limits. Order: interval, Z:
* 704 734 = 0.0480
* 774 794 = 0.0523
